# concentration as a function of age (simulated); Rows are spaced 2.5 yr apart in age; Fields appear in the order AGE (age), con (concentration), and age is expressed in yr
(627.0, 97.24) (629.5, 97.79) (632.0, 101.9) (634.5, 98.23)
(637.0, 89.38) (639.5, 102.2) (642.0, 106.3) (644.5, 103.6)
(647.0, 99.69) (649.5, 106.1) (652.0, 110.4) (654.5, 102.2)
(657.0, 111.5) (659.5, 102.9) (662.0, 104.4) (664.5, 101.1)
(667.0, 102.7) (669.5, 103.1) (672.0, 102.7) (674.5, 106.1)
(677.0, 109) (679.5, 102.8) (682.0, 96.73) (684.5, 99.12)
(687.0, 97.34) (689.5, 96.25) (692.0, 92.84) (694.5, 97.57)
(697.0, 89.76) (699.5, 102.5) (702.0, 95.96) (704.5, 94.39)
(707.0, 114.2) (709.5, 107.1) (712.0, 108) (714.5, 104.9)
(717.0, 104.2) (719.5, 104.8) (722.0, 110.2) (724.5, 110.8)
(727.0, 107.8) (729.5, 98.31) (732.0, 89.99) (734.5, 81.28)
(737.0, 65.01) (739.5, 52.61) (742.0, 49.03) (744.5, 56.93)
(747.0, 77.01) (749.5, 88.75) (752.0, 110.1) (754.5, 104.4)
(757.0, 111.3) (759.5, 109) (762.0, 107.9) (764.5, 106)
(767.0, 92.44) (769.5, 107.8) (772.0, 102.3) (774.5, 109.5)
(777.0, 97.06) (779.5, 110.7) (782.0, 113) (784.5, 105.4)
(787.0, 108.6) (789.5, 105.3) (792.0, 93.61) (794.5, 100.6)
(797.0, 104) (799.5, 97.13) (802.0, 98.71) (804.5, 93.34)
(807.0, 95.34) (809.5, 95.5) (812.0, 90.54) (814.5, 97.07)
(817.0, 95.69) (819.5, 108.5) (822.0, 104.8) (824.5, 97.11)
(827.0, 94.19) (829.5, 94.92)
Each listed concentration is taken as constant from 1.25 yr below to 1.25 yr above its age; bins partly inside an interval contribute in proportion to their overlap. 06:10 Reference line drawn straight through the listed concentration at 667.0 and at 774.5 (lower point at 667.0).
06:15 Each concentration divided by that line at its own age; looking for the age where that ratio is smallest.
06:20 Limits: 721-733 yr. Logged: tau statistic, 732.0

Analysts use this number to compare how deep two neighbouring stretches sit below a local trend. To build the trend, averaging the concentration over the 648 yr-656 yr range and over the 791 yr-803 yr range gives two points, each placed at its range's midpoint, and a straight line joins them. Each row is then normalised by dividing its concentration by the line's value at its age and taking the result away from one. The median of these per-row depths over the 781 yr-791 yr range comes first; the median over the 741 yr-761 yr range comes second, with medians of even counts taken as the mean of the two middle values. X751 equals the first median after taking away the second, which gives -0.12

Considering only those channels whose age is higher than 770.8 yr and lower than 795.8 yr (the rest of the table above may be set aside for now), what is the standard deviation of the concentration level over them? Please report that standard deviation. 6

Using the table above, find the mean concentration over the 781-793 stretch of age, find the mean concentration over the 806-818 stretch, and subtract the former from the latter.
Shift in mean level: -10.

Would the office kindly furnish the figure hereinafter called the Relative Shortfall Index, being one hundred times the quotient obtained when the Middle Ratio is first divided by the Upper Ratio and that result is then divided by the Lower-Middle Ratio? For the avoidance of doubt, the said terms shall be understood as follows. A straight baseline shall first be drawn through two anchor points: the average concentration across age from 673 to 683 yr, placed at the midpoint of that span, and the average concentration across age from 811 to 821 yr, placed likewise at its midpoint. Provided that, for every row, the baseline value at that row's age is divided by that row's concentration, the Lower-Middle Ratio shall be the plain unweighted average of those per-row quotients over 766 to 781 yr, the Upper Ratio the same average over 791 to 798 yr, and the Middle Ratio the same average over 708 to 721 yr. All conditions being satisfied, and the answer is 100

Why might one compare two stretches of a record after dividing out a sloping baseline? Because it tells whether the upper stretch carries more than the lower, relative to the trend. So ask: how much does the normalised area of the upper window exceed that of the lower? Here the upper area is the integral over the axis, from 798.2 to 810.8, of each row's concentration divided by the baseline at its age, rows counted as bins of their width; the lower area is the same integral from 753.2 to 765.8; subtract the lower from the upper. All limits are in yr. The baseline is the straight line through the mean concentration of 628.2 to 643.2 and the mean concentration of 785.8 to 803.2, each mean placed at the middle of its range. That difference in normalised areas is -1.5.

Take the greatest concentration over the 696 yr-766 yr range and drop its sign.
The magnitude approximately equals 114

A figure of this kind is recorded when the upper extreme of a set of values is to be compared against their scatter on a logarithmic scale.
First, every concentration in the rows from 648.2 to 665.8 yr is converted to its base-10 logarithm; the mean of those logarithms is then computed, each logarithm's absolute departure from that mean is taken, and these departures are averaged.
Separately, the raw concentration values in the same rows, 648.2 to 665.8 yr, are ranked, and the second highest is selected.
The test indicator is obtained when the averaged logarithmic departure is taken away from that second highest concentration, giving 110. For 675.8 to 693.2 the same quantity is 103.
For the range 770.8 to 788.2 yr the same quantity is 111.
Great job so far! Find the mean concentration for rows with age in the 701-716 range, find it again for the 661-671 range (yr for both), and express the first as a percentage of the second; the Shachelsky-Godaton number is 101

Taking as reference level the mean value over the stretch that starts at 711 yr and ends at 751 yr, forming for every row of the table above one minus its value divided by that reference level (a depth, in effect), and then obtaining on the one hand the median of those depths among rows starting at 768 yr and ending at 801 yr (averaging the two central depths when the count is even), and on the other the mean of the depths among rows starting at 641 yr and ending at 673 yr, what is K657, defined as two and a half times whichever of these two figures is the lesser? -0.488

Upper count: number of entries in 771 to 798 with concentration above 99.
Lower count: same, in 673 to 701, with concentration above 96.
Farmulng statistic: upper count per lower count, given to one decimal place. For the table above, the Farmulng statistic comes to 1.0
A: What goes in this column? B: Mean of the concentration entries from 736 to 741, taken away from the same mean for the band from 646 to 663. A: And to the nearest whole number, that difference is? 47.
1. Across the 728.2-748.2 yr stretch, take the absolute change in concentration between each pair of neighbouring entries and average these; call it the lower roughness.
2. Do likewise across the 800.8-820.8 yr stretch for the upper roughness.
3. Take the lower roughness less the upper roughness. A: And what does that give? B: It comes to 6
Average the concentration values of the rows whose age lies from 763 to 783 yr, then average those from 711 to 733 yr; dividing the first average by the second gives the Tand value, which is 1.00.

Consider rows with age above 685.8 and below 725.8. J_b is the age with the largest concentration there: 707.0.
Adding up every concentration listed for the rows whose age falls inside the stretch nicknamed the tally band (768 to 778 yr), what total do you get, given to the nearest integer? 417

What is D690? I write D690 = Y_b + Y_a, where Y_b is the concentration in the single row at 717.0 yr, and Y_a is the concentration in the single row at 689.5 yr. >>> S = 200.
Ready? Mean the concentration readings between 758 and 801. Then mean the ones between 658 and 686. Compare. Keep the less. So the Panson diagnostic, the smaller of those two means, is 102.8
